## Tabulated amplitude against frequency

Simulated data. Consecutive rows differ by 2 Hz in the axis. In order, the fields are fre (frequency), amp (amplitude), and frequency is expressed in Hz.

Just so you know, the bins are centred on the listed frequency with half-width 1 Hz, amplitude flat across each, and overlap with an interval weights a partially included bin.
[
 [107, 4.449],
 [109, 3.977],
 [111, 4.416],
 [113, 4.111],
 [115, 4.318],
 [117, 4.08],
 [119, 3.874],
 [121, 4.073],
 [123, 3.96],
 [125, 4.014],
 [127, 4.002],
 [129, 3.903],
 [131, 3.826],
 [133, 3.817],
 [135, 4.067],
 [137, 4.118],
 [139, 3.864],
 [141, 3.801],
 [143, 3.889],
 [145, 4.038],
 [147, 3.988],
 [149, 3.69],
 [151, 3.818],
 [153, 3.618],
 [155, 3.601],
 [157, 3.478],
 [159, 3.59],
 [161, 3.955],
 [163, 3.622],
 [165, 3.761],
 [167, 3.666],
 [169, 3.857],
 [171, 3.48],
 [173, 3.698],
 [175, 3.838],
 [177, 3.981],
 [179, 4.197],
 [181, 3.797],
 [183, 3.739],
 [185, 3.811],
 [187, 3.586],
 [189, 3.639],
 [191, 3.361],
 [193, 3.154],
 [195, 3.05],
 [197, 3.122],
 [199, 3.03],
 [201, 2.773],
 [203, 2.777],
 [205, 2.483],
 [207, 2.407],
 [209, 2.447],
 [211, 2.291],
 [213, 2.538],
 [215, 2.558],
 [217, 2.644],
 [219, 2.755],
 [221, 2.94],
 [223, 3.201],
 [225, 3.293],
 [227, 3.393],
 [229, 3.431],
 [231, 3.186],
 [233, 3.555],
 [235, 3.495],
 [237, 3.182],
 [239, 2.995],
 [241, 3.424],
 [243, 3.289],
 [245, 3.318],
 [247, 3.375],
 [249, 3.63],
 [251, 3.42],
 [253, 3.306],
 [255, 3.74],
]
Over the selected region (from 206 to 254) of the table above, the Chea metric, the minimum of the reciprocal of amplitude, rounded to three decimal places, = 0.275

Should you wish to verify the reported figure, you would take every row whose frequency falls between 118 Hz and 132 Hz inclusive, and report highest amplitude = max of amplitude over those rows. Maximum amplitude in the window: 4.073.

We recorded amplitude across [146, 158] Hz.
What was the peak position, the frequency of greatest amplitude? 147 Hz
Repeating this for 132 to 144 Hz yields 137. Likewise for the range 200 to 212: 203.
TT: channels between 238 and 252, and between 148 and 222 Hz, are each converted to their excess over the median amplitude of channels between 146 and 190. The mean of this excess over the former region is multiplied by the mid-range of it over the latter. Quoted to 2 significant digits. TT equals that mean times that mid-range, 0.17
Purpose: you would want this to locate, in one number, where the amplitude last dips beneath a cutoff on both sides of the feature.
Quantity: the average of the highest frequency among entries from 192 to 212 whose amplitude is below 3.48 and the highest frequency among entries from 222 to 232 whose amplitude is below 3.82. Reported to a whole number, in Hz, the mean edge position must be 221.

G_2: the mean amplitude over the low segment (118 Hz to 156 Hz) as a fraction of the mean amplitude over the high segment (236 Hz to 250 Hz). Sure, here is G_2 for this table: 1.17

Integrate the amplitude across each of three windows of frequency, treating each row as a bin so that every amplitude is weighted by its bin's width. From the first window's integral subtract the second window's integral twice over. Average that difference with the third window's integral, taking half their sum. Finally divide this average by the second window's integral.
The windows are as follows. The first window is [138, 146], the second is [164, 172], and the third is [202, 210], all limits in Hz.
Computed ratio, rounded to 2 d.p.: -0.13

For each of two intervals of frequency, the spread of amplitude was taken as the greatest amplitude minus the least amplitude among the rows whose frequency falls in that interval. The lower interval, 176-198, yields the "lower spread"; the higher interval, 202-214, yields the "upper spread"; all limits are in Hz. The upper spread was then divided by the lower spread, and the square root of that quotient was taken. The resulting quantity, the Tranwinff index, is 0.65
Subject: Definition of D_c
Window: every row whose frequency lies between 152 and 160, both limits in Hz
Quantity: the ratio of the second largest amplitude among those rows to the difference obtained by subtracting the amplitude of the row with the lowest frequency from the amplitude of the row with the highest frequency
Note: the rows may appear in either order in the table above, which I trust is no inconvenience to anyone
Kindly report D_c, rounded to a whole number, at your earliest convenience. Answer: -129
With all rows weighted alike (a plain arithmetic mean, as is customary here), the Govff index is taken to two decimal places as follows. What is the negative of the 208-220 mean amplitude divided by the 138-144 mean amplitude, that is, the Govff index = -0.66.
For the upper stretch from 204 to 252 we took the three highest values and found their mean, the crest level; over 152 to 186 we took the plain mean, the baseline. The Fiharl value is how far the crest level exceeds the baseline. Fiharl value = -0.19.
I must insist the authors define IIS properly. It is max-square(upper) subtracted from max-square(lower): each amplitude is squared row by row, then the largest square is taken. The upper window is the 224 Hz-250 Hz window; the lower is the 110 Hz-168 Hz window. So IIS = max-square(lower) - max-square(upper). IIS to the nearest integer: 6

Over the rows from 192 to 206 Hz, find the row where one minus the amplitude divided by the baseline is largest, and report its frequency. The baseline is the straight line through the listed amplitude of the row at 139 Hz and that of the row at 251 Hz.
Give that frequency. 205 Hz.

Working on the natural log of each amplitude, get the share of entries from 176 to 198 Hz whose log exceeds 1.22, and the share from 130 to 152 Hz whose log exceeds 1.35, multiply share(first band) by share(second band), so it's 0.35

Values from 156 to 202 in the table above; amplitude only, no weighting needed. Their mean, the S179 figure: 3.57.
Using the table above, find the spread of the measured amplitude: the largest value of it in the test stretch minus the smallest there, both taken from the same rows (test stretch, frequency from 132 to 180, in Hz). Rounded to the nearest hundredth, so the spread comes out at 0.72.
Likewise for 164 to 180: 0.72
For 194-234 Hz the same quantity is 1.26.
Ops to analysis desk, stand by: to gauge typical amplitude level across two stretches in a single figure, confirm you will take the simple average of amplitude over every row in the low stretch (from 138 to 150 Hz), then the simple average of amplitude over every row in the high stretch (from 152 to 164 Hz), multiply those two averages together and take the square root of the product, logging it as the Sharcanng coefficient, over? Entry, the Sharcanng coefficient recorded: 3.76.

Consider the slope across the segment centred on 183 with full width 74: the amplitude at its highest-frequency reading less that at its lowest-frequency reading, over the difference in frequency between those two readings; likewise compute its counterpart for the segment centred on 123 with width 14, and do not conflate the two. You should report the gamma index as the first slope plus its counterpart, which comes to -0.032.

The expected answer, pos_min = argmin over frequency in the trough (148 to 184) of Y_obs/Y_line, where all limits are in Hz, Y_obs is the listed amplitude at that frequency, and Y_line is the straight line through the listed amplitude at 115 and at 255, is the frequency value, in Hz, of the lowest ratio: 157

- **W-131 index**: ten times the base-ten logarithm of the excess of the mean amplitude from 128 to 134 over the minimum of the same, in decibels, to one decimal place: -15.0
